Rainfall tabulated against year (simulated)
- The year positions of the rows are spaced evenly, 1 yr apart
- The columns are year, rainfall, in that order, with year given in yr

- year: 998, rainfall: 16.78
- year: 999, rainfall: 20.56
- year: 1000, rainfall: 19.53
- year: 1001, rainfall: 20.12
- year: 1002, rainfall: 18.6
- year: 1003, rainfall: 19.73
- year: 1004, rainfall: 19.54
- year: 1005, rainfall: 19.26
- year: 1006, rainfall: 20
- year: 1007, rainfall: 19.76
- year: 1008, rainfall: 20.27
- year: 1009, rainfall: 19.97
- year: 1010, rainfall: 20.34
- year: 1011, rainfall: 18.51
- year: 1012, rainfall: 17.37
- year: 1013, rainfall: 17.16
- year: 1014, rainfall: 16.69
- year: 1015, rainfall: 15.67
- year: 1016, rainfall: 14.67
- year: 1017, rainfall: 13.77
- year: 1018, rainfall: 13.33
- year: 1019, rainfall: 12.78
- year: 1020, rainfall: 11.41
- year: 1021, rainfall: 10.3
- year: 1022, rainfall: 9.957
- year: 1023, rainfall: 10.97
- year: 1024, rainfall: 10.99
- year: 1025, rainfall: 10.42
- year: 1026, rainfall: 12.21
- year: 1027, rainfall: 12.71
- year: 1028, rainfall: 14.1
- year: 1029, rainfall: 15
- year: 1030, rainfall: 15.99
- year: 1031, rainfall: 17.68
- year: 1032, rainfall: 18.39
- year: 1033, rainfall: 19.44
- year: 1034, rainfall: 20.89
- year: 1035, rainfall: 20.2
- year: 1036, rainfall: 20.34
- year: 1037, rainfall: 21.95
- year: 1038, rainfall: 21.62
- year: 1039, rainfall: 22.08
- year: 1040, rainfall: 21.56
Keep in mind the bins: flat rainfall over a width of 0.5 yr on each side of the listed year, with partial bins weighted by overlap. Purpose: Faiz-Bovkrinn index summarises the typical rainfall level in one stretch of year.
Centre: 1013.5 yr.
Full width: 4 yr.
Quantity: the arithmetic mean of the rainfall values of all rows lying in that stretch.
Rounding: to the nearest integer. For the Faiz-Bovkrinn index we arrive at 17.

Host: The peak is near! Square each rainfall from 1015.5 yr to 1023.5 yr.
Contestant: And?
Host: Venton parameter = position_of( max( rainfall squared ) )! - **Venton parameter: 1016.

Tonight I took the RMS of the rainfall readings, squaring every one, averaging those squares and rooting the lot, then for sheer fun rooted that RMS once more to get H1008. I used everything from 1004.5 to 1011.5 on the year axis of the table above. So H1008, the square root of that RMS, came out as 4.44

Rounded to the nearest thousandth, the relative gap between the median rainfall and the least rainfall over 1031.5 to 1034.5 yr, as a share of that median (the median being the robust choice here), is 0.054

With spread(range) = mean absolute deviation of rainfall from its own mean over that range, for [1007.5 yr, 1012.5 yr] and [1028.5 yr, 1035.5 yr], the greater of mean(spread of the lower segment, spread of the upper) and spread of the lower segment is 1.4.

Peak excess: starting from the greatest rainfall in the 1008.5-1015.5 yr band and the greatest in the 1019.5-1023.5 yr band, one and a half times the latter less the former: -3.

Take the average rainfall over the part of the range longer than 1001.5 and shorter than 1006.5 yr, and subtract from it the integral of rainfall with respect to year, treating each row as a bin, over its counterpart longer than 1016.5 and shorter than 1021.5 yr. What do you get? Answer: -42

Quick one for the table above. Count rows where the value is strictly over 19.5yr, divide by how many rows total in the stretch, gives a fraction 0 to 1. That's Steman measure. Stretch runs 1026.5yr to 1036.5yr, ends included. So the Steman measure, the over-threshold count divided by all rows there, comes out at 0.3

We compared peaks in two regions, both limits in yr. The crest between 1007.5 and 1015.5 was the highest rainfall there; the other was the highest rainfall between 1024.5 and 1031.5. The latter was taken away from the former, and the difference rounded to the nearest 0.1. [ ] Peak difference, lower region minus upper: 2.7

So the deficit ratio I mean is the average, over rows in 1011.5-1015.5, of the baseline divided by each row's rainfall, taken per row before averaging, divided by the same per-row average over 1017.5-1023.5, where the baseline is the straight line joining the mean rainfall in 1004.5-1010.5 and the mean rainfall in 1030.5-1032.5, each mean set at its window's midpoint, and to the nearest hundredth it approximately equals 0.70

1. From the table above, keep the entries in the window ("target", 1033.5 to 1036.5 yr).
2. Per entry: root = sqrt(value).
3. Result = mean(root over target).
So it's 4.52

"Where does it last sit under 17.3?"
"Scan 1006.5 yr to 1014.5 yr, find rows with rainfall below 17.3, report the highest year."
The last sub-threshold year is 1014 yr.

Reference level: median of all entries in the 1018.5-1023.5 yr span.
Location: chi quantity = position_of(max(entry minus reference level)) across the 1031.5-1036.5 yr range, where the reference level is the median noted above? 1034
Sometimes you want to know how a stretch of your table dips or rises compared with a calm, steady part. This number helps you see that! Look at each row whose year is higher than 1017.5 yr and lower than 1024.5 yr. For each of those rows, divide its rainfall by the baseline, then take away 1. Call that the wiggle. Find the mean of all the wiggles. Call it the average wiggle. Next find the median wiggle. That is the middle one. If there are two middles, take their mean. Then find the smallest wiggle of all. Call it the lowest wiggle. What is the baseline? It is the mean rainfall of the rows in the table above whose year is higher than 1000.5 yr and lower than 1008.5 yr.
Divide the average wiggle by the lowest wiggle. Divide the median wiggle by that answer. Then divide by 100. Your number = -0.0052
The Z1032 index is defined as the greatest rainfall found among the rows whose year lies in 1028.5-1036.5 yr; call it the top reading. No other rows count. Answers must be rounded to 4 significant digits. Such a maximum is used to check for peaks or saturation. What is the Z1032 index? 20.89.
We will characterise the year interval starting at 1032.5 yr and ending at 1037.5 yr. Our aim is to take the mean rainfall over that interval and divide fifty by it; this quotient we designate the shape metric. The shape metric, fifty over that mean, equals 2.43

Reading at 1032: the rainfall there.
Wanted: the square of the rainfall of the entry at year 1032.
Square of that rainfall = 338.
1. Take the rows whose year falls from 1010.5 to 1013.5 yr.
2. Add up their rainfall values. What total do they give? 53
